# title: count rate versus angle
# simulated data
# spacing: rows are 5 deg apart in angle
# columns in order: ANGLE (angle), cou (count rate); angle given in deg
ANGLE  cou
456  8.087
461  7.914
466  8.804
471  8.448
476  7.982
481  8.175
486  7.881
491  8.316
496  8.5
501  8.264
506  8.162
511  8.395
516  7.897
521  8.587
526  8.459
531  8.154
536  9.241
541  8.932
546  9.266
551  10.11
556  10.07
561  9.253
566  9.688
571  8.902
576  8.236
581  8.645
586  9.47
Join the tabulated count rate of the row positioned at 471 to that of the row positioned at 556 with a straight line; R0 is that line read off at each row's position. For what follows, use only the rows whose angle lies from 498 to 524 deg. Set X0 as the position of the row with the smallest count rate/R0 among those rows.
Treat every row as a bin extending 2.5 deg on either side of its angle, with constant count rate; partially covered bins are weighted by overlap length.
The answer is 516 deg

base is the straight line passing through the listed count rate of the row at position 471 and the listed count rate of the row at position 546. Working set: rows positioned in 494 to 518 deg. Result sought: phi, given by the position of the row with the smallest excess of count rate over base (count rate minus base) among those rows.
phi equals 516 deg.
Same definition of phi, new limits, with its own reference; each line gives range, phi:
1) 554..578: 576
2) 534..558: 541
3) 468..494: 486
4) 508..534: 516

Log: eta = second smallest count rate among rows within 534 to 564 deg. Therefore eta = 9.241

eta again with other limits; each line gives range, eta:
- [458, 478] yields 7.982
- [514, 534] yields 8.154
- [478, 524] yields 7.897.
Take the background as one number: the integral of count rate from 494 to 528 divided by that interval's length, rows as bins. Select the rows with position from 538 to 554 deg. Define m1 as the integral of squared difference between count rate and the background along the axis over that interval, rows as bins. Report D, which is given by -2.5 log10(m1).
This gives -3.5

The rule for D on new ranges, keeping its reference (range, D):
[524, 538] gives -1.5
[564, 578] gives -2.5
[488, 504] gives 1.4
